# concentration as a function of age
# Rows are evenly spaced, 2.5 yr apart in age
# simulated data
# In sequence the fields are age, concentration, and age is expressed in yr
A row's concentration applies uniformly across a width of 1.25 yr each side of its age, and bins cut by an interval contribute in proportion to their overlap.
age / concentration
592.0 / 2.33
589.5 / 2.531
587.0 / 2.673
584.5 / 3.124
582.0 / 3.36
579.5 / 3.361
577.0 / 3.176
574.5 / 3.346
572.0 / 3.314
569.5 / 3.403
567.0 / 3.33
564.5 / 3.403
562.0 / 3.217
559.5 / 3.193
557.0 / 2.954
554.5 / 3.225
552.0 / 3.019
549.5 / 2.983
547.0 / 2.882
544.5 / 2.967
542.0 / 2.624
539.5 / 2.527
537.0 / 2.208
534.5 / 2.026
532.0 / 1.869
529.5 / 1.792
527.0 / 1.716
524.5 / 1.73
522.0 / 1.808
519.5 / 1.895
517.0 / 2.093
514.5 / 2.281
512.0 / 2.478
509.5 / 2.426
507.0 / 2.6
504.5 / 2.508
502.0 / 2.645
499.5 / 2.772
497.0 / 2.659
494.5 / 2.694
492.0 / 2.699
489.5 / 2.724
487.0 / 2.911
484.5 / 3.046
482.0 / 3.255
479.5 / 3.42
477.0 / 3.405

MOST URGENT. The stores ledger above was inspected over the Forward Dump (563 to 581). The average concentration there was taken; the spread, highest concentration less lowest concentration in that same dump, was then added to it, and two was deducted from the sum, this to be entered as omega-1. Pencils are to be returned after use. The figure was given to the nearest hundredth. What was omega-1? 1.56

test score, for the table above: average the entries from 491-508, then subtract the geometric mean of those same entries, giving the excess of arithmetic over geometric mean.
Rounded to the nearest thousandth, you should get 0.001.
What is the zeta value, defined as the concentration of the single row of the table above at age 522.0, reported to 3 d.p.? 1.808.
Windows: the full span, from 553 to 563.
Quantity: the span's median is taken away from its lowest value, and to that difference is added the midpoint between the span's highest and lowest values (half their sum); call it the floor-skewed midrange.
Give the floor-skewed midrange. 2.8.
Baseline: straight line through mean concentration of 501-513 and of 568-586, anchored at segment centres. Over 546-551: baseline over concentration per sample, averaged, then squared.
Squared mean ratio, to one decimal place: 1.0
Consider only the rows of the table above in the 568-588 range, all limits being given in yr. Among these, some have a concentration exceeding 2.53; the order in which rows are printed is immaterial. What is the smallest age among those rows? 569.5 yr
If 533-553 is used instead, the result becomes 542.0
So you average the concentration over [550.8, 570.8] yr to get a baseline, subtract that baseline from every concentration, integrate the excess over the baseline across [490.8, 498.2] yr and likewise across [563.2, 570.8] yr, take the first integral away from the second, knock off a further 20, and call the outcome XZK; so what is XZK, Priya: -14.8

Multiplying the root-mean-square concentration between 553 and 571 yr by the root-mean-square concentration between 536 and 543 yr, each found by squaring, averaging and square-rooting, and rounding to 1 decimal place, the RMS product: 8.0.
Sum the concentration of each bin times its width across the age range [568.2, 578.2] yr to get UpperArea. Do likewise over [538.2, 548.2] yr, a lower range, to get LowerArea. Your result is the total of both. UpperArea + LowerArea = 60.6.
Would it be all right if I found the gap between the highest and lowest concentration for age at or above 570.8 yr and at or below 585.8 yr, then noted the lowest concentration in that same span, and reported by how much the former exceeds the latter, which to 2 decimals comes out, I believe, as -2.89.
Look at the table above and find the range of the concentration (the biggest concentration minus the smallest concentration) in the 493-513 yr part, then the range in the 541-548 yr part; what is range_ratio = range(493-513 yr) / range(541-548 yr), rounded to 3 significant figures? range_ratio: 1.01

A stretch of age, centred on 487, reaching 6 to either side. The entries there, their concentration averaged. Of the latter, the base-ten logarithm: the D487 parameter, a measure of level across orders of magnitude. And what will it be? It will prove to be 0.47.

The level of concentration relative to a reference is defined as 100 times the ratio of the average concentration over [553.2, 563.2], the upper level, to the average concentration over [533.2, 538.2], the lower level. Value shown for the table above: 149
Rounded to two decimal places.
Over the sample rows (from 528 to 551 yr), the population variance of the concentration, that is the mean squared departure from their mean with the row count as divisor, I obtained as 0.20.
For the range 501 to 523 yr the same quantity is 0.08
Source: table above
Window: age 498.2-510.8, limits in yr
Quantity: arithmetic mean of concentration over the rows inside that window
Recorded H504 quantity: 2.6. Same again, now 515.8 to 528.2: 1.8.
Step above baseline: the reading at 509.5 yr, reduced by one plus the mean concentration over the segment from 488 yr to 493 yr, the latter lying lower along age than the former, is -1.3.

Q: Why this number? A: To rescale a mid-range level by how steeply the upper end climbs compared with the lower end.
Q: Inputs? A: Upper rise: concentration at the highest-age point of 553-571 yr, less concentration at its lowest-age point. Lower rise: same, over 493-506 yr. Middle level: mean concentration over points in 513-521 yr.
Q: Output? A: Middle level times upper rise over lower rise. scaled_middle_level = -2.0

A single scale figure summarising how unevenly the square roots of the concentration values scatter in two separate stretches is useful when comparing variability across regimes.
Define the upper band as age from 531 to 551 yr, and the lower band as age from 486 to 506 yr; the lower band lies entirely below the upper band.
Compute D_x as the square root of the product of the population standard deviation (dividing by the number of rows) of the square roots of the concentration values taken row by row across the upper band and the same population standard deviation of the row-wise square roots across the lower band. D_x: 0.065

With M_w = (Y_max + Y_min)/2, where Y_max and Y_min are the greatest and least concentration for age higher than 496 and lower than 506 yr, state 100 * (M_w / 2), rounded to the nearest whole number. 132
